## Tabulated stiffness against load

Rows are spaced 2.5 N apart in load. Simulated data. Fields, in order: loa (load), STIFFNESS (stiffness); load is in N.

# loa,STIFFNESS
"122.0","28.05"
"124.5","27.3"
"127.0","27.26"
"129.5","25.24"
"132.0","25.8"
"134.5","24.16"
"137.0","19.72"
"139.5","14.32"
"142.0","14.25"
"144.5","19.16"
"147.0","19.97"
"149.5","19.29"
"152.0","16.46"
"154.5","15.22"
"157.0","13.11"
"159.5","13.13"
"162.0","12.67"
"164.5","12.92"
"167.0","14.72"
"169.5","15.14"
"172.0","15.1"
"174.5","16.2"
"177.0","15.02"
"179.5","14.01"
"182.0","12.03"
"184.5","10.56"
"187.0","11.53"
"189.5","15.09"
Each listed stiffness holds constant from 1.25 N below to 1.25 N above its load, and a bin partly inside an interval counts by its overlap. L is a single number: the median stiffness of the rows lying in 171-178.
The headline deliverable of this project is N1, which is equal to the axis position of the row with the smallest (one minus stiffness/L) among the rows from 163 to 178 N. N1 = 174.5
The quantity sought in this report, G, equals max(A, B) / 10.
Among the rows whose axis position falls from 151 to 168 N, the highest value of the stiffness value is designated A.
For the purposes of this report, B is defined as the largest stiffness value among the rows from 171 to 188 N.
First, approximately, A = 16.46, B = 16.2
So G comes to 1.65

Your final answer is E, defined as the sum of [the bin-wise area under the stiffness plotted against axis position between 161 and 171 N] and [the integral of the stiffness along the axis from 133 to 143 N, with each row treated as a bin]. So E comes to 323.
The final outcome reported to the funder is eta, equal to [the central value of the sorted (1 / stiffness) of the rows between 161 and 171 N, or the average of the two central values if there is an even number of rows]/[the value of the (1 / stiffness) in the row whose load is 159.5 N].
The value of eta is 1.0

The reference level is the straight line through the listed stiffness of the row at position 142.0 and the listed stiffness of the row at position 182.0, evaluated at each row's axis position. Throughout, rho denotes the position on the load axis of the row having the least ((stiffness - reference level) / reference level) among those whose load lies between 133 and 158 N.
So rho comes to 157.0 N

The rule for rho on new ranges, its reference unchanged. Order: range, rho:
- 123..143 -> 139.5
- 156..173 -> 162.0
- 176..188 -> 184.5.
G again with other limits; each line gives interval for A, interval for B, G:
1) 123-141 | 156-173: 2.73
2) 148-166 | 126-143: 2.73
